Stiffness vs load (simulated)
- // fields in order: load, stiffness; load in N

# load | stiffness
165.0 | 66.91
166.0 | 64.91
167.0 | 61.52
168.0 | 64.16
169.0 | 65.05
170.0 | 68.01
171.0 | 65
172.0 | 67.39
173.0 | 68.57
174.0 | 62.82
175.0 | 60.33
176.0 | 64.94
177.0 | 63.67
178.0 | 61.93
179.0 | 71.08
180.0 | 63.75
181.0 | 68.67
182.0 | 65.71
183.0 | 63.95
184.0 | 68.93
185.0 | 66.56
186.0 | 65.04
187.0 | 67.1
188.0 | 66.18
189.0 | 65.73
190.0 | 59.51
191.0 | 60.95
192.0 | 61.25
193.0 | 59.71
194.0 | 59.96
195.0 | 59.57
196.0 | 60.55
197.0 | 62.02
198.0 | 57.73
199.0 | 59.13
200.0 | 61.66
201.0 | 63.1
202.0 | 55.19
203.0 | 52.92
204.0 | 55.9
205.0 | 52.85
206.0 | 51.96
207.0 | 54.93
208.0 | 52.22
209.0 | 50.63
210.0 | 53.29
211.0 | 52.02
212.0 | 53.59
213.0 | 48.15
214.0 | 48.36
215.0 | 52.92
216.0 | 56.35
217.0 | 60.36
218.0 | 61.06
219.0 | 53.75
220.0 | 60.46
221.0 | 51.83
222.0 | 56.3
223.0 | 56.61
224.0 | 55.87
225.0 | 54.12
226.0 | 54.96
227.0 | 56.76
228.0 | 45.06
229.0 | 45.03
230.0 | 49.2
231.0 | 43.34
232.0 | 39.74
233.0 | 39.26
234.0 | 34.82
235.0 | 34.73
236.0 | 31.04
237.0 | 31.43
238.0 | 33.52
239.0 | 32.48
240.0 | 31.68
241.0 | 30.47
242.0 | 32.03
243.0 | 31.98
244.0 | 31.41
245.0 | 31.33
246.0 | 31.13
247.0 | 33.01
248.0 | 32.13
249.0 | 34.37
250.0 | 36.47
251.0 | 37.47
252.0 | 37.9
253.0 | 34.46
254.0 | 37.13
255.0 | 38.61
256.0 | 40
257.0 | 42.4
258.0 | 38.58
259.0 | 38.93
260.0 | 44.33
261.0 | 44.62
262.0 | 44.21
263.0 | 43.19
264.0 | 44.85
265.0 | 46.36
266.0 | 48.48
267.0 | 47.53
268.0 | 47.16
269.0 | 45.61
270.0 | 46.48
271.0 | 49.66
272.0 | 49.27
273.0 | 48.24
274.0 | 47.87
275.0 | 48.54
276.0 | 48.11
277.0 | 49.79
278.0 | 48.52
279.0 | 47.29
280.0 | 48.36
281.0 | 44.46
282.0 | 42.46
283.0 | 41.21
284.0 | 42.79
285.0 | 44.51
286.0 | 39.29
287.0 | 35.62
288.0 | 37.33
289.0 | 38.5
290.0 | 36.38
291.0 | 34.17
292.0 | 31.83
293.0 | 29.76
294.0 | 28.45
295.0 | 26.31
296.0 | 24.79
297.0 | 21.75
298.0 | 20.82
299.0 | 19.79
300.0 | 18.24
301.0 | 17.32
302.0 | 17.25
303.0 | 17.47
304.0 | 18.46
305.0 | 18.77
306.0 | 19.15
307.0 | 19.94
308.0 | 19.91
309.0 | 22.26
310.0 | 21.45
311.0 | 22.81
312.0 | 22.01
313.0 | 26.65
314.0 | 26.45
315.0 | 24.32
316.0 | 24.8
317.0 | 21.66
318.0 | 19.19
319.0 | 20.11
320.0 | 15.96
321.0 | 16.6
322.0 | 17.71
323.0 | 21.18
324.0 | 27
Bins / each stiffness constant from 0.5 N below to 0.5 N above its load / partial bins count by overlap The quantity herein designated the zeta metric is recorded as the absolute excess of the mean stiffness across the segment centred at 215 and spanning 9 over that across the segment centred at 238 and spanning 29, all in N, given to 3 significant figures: 15.7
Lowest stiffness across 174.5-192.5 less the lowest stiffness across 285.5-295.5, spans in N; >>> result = 33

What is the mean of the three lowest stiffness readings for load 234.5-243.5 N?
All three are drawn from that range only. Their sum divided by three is 31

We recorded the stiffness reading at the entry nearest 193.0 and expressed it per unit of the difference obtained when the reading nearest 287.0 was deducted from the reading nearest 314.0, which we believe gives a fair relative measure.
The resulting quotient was -7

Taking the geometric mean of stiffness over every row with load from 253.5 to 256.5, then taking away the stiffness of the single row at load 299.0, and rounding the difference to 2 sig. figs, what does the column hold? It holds 19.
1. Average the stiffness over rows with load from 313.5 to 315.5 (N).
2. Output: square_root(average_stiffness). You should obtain 5.0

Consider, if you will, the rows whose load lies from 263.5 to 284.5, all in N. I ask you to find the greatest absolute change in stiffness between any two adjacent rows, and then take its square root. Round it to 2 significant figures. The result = 2.0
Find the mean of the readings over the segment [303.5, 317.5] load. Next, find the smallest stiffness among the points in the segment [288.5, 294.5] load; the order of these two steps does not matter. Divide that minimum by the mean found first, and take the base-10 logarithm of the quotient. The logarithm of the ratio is 0.11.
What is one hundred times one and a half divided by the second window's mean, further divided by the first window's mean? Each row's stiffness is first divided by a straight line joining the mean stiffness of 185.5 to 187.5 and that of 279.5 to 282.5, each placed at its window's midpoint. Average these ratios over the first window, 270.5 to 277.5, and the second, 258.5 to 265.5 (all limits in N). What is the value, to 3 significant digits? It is 161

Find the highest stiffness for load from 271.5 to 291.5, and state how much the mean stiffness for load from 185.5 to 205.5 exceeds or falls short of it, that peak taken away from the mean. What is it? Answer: 11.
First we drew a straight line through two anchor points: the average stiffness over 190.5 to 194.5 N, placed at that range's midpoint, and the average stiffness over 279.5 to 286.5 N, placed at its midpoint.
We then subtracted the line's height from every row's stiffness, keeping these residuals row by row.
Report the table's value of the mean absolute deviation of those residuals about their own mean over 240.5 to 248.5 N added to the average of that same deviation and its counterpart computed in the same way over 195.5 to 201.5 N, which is 2.0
